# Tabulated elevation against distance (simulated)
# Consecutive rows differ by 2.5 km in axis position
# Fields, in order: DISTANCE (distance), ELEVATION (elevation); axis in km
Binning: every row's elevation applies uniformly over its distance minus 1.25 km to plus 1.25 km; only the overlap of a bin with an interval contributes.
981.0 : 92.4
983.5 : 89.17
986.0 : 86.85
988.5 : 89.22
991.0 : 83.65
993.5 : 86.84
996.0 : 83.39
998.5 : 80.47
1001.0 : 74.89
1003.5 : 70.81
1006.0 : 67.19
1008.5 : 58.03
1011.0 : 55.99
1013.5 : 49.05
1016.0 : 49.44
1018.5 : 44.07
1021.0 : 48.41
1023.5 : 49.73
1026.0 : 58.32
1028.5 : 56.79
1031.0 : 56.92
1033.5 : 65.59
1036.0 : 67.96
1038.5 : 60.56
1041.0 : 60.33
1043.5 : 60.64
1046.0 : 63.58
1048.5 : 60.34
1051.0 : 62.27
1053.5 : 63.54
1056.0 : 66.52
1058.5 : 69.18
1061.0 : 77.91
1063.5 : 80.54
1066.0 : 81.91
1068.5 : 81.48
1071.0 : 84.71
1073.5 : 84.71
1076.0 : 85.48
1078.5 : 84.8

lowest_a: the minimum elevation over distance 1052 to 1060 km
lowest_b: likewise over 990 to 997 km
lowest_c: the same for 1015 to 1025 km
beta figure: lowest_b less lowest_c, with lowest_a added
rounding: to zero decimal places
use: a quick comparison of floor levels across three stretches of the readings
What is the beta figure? 103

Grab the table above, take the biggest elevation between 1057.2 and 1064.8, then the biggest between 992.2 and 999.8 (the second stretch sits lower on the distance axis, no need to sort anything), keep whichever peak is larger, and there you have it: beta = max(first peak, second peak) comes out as 86.8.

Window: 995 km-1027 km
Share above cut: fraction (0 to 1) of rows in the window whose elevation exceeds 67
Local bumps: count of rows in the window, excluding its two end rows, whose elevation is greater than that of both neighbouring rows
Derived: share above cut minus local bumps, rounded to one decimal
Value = -0.6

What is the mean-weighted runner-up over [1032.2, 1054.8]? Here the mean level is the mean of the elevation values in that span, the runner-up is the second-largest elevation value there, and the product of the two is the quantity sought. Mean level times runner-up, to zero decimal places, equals 4116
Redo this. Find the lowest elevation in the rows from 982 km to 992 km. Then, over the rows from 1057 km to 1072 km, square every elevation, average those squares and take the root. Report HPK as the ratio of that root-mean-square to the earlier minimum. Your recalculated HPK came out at 0.95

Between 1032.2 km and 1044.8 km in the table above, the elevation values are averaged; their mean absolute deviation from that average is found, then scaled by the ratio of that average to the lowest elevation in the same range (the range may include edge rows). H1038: 3.1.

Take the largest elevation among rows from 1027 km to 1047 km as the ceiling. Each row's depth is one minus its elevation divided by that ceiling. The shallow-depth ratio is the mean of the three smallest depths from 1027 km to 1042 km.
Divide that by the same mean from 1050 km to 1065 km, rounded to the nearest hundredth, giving -0.41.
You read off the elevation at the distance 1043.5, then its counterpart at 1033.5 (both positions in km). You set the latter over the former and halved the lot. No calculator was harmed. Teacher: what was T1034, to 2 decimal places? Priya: 0.54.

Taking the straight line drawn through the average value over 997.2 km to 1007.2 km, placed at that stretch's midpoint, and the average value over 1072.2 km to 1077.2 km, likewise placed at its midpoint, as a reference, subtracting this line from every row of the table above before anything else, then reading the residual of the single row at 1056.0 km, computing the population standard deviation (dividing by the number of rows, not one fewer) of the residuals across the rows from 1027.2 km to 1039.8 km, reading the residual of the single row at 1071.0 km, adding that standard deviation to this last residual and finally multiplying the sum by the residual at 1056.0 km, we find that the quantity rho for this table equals -69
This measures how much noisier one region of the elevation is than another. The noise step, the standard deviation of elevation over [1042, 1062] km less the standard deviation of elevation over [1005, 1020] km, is -2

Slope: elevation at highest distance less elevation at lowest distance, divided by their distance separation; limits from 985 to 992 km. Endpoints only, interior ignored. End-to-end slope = -0.6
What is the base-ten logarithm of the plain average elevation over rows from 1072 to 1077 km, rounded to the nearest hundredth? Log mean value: 1.93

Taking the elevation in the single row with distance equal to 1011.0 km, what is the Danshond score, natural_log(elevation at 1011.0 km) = 4.0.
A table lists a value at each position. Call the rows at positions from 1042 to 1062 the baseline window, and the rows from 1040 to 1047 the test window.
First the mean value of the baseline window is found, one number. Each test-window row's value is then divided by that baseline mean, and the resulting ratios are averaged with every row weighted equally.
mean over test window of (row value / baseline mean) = 0.94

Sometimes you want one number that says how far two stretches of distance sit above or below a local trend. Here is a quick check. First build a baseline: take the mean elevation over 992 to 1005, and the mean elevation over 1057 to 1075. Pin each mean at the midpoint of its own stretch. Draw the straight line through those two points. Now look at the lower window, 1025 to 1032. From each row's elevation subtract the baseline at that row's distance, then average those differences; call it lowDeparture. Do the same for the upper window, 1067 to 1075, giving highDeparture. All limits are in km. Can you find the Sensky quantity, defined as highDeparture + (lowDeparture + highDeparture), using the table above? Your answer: -15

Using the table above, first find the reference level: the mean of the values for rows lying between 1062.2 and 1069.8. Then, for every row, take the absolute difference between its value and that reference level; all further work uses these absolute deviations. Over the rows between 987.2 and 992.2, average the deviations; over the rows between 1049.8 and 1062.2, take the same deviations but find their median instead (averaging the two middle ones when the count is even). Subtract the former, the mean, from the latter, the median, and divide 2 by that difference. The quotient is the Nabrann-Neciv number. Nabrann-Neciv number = 0.21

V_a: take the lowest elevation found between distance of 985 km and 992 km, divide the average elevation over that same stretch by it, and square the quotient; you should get 1.07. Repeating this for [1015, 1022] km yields 1.15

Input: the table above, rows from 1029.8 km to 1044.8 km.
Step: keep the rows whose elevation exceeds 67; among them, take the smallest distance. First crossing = 1036.0 km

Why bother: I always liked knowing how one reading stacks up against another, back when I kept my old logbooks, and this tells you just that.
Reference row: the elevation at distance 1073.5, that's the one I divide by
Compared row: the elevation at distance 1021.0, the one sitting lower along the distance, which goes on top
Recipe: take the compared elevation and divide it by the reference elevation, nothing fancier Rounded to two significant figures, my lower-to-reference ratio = 0.57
